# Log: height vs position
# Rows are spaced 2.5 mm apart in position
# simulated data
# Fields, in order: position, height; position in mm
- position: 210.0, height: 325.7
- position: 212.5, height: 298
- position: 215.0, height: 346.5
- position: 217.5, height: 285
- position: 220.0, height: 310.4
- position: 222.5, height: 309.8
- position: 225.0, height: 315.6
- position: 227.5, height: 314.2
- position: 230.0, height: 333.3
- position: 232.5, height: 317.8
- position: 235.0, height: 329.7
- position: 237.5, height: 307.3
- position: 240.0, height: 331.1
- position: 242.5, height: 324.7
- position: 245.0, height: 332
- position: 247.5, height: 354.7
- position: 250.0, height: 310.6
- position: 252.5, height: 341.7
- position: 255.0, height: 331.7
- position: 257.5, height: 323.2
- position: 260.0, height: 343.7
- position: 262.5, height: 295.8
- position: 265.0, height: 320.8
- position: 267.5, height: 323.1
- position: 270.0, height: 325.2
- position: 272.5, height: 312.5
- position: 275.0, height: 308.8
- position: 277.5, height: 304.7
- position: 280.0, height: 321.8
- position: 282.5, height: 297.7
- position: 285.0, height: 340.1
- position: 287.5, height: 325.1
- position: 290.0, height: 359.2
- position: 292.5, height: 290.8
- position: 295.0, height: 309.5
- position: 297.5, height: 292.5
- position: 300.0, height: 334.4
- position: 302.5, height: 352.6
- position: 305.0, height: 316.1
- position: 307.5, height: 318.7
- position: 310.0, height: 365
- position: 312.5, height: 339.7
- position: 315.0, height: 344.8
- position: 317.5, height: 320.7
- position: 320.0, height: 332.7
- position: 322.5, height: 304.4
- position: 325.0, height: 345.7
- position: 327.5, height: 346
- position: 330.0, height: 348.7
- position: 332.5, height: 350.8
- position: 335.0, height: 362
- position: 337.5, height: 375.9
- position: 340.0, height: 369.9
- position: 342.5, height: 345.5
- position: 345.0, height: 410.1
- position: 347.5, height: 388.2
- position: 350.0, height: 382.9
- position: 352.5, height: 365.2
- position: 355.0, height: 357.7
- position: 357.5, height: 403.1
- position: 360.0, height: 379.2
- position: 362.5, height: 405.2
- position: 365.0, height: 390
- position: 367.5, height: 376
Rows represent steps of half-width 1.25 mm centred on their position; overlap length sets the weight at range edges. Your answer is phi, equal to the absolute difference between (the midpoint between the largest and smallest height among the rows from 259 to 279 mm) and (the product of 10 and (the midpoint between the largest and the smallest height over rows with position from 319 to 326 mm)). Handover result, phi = 2931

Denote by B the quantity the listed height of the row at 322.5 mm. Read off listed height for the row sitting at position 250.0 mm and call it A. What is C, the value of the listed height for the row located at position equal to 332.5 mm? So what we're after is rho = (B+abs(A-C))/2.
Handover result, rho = 172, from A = 310.6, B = 304.4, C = 350.8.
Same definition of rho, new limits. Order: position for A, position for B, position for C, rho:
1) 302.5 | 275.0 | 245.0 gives 165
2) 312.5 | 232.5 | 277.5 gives 176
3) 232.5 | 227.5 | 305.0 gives 158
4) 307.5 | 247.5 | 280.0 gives 179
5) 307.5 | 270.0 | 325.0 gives 176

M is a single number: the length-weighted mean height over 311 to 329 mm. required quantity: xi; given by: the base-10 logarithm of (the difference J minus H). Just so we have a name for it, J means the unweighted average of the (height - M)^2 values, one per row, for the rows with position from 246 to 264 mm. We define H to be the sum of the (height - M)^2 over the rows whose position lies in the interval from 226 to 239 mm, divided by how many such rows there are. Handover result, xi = 2.04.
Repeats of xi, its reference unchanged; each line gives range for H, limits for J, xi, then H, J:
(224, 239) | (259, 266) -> 2.46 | 290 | 578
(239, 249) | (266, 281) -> 2.41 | 132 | 386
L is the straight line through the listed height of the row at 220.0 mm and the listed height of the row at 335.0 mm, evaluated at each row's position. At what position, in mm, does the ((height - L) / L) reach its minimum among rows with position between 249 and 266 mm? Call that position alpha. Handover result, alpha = 262.5 mm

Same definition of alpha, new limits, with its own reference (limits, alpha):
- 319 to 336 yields 322.5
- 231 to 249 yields 237.5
